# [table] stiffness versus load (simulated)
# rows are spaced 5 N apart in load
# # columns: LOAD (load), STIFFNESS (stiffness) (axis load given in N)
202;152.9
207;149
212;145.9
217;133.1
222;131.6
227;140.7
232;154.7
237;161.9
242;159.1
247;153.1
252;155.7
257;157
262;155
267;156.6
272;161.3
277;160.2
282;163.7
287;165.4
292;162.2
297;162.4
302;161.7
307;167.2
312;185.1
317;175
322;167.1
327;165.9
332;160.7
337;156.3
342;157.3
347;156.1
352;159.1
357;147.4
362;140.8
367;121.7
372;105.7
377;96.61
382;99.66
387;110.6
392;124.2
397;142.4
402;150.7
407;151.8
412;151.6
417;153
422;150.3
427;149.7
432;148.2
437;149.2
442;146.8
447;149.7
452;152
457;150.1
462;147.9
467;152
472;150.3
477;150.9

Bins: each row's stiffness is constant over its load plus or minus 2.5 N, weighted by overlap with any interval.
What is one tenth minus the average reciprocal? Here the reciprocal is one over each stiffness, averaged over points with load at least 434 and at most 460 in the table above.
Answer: 0.0933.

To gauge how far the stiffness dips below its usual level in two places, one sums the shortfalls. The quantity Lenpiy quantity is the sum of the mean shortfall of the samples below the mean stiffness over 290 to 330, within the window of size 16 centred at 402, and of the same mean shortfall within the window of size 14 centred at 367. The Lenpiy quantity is 66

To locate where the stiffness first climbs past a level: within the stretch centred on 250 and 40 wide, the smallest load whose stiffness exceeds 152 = 232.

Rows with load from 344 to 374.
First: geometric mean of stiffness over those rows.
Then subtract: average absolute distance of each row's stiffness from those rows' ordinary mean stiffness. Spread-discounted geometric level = 121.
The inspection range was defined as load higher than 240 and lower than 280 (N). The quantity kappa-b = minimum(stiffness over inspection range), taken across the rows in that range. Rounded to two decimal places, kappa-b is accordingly 153.10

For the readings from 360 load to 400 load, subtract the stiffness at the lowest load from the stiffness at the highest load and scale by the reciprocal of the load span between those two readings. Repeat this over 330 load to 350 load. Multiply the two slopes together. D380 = 0.0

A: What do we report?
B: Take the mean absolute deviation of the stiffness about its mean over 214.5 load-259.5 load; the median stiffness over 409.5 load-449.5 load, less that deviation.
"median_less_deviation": 140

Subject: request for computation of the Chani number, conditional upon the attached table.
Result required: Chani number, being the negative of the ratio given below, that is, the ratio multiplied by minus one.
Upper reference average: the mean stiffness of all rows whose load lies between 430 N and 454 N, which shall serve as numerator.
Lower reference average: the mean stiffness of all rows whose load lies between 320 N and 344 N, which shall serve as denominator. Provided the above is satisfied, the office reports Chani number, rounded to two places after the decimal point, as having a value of -0.92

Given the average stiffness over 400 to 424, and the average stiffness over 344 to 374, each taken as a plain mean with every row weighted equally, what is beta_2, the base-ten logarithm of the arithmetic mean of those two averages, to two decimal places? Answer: 2.16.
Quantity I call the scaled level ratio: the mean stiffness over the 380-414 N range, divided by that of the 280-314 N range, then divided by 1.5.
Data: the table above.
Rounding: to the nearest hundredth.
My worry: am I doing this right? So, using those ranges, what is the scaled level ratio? 0.53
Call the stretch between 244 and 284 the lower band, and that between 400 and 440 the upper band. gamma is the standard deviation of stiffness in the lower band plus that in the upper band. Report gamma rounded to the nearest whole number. 5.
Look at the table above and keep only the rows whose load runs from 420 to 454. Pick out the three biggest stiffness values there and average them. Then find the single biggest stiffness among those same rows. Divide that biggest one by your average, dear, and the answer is 1.009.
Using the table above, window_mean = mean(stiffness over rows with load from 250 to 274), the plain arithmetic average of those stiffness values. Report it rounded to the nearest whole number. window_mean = 157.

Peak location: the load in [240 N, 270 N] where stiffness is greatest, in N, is 242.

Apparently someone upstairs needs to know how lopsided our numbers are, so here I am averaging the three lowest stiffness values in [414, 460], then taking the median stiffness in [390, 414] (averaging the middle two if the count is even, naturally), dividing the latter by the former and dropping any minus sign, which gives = 1.02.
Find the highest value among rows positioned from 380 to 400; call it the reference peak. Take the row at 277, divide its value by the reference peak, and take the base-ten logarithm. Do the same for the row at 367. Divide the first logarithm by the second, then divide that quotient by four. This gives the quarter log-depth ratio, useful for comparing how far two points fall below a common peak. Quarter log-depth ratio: -0.2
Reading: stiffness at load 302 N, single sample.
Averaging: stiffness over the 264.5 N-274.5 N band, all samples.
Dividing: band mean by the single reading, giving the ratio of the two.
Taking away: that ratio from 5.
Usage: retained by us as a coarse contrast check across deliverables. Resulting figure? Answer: 4.02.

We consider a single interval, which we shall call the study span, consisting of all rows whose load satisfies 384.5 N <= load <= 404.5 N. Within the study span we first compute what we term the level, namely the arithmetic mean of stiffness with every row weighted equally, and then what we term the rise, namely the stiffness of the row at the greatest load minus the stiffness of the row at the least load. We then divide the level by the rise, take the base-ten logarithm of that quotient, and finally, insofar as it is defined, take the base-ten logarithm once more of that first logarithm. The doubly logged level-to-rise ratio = -0.29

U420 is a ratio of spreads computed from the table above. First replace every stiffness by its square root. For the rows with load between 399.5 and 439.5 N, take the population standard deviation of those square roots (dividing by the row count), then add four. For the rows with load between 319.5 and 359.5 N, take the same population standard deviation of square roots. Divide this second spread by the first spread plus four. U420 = 0.06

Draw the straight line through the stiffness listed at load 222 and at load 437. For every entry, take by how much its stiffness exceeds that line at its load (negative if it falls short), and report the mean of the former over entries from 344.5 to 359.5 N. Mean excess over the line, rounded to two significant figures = 12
